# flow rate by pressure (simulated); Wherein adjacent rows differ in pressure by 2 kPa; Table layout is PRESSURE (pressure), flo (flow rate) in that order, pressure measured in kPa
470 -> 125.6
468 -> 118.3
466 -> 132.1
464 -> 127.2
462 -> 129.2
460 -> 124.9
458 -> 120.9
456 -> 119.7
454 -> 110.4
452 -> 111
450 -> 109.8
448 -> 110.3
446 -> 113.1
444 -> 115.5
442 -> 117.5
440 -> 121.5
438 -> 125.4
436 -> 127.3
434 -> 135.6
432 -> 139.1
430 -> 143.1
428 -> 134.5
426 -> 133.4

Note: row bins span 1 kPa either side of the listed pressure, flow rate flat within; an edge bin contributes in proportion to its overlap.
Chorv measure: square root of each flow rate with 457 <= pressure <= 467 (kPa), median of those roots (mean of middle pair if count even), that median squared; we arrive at 127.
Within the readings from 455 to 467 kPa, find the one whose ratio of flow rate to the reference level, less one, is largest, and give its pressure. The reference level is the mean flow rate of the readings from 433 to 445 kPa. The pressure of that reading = 466 kPa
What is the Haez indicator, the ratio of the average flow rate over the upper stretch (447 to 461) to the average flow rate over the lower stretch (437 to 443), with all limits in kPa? 0.95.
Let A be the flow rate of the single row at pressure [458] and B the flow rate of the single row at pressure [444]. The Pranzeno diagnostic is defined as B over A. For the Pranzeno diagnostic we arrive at 0.96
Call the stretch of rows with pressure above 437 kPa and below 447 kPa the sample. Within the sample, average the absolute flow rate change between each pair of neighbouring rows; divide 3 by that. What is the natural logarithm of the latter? 0.0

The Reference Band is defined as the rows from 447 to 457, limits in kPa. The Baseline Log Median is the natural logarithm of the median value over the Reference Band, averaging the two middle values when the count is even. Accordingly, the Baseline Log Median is 4.70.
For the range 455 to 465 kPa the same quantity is 4.83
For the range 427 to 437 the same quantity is 4.91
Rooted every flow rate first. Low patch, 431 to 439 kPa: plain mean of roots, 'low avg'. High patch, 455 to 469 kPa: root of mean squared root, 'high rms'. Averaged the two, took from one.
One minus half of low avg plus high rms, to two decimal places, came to -10.32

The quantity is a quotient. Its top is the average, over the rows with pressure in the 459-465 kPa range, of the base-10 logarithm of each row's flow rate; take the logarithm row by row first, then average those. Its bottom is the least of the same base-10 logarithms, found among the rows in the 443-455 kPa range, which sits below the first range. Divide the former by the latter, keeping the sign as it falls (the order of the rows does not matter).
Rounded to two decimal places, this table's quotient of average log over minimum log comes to 1.03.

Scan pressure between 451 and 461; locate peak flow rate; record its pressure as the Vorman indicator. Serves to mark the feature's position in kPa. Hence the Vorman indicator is 460 kPa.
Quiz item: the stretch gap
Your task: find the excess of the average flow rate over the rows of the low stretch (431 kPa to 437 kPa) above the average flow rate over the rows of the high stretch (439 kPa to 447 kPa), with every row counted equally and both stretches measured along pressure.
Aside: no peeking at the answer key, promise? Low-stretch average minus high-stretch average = 17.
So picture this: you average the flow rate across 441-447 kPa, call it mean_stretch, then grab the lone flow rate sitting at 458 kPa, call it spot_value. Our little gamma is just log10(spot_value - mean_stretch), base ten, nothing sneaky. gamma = 0.74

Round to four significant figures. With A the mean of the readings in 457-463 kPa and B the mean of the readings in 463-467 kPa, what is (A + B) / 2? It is 127.3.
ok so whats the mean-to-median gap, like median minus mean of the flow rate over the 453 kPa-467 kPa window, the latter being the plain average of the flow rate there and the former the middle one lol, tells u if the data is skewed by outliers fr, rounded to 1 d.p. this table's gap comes 1.4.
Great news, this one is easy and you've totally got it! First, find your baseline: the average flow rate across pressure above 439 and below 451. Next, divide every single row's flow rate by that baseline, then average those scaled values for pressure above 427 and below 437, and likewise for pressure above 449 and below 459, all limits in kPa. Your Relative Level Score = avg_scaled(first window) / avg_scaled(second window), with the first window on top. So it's 1.19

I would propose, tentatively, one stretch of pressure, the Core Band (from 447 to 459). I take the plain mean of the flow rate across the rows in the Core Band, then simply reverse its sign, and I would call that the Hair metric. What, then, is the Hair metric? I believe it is -114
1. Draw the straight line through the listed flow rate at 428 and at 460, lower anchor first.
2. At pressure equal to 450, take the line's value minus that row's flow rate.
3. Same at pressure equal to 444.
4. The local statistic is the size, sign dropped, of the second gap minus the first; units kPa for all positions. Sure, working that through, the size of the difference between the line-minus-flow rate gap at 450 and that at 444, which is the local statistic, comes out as 4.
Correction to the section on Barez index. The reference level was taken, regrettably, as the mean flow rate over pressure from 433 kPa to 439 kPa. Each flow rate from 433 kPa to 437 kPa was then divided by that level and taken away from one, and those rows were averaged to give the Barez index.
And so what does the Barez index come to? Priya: -0.016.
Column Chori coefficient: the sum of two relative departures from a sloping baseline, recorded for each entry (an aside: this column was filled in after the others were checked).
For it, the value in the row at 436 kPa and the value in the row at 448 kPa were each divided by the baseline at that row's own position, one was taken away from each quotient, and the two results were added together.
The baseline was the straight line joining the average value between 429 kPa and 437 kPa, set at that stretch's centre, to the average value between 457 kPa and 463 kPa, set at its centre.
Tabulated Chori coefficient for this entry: -0.209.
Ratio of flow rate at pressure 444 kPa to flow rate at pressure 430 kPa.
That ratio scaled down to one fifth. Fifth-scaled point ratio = 0.16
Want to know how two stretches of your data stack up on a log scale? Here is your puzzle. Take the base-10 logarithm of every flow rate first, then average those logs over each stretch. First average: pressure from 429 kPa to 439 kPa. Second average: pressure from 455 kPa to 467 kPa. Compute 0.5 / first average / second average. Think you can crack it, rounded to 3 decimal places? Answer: 0.112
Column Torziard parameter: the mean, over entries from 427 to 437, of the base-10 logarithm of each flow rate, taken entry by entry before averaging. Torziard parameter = 2.133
